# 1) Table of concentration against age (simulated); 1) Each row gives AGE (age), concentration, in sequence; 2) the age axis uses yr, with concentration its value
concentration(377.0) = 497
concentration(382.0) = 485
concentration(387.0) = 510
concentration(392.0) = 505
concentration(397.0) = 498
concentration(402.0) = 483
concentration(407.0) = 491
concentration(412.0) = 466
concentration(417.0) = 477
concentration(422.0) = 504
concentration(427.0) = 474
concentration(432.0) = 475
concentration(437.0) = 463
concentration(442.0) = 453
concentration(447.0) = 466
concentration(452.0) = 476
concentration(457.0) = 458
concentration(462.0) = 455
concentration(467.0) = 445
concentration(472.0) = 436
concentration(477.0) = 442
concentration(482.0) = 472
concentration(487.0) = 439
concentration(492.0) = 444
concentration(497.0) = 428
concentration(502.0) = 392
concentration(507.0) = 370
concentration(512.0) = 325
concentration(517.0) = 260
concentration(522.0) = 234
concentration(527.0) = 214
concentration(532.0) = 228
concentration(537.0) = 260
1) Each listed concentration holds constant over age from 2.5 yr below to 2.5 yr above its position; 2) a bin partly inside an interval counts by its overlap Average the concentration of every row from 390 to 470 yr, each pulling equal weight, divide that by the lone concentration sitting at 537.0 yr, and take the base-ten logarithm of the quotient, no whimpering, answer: 0.261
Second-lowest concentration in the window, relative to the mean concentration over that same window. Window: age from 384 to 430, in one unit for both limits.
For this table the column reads 0.968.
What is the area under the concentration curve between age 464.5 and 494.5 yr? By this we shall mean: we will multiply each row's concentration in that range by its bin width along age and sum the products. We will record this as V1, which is 13390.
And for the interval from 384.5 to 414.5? 14765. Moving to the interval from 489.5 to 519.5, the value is 11095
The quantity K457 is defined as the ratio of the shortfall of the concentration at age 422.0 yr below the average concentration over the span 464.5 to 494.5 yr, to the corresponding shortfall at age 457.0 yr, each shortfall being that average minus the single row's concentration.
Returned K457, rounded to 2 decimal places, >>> 4.94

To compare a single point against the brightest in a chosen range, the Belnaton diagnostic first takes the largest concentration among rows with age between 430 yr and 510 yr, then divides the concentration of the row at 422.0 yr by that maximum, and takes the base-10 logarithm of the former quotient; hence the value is 0.025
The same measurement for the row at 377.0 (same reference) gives 0.019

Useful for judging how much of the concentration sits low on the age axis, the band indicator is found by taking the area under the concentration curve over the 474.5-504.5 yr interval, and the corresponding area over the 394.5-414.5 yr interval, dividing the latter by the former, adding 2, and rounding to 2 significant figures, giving 2.7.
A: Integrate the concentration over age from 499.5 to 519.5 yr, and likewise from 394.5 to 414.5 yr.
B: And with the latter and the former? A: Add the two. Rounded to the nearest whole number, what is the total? 16425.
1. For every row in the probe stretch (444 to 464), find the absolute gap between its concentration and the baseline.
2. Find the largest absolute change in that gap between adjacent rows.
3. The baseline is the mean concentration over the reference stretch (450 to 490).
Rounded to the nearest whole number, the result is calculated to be 18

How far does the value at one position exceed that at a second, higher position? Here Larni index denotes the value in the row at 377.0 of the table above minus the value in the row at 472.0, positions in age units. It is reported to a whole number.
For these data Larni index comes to 61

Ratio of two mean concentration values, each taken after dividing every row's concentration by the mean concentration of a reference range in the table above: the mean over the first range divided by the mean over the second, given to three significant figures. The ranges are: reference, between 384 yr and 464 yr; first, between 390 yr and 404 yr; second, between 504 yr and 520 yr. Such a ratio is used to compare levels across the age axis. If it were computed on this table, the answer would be 1.56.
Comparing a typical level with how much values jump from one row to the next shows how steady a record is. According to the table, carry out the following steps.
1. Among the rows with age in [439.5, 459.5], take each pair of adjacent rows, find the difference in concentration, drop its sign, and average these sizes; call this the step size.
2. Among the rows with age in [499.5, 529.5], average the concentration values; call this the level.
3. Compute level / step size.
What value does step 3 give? 22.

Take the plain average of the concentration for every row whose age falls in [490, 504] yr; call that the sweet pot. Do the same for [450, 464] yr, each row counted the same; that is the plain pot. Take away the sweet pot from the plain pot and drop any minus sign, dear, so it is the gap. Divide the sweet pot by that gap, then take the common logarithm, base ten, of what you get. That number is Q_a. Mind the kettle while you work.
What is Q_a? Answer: 1.0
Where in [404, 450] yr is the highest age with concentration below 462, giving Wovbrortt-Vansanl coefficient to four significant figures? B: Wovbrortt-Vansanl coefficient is 442.0 yr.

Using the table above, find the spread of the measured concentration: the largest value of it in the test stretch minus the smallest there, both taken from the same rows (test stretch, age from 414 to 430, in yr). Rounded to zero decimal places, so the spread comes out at 30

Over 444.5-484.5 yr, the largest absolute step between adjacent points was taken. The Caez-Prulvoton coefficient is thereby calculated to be 30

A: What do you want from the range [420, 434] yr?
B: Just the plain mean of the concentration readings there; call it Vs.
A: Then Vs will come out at 484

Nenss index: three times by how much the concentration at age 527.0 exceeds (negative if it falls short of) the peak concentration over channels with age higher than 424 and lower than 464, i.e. -786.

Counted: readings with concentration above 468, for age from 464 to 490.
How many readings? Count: 1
